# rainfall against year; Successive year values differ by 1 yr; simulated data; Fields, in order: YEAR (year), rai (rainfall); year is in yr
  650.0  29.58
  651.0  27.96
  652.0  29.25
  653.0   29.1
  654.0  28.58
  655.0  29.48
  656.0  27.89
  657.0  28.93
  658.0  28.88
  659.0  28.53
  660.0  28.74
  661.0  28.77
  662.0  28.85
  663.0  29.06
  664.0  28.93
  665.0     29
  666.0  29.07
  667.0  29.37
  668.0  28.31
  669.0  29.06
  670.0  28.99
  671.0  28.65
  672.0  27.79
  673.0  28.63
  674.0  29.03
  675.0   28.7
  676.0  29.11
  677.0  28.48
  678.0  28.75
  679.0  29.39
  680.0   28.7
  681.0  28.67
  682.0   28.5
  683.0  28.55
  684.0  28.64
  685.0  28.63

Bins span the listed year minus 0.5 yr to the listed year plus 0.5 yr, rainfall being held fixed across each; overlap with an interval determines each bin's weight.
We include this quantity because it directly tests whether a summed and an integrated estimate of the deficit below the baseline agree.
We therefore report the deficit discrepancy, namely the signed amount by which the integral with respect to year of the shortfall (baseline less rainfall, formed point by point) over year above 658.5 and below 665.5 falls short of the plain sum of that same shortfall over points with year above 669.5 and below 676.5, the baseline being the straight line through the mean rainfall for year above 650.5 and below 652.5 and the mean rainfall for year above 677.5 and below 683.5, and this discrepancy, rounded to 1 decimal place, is 1.4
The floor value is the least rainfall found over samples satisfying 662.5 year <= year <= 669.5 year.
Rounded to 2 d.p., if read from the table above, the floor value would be 28.31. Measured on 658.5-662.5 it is 28.53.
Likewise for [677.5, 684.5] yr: 28.50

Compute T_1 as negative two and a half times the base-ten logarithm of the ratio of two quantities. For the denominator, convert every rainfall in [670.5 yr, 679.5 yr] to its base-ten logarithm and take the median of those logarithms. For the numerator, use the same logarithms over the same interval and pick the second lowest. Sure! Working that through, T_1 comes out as 0.0025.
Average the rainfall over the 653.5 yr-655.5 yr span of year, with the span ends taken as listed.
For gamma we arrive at 29.0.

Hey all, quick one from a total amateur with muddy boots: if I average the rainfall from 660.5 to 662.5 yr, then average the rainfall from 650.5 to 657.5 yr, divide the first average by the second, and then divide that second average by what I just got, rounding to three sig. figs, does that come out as 28.7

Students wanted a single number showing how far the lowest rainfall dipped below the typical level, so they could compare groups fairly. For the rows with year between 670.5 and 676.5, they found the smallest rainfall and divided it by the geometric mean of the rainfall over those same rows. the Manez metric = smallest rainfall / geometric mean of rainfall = 0.970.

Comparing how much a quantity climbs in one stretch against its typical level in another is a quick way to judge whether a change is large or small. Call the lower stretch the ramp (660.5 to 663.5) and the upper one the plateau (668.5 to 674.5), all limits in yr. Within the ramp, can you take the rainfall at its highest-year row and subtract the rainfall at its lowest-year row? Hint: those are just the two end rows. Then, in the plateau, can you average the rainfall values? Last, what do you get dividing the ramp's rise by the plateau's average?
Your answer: 0.01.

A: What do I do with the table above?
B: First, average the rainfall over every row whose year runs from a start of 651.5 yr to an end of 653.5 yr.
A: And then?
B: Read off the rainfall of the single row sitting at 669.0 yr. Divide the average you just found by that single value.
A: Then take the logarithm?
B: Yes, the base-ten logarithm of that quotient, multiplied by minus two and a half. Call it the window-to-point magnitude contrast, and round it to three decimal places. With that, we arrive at -0.004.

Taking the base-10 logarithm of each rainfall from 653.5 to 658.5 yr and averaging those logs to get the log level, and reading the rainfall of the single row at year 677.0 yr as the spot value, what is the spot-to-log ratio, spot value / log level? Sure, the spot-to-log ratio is 19.53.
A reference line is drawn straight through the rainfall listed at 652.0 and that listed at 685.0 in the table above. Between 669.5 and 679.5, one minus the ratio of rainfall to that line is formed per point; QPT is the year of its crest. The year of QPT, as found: 672.0 yr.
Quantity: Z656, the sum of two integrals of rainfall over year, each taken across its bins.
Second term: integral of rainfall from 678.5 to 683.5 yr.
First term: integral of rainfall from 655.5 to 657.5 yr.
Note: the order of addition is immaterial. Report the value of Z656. 201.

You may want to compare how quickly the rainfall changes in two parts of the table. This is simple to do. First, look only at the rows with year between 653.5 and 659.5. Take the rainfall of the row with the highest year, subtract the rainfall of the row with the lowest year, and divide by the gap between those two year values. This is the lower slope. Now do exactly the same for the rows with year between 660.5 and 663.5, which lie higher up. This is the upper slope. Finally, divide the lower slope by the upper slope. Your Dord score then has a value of -0.1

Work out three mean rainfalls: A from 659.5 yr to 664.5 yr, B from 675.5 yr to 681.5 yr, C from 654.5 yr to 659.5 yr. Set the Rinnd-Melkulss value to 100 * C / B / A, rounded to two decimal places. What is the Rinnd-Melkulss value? 3.45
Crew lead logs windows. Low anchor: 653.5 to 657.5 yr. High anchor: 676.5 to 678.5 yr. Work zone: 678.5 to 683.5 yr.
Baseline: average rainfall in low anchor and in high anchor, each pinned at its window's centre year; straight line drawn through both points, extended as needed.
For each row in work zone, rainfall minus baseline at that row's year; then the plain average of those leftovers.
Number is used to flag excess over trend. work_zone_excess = 0.16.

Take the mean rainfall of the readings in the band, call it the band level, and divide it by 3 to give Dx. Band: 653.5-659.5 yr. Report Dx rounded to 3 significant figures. 9.57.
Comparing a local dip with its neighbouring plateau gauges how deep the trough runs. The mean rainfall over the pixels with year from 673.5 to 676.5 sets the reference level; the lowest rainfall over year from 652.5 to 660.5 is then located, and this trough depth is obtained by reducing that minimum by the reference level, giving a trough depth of -1.1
